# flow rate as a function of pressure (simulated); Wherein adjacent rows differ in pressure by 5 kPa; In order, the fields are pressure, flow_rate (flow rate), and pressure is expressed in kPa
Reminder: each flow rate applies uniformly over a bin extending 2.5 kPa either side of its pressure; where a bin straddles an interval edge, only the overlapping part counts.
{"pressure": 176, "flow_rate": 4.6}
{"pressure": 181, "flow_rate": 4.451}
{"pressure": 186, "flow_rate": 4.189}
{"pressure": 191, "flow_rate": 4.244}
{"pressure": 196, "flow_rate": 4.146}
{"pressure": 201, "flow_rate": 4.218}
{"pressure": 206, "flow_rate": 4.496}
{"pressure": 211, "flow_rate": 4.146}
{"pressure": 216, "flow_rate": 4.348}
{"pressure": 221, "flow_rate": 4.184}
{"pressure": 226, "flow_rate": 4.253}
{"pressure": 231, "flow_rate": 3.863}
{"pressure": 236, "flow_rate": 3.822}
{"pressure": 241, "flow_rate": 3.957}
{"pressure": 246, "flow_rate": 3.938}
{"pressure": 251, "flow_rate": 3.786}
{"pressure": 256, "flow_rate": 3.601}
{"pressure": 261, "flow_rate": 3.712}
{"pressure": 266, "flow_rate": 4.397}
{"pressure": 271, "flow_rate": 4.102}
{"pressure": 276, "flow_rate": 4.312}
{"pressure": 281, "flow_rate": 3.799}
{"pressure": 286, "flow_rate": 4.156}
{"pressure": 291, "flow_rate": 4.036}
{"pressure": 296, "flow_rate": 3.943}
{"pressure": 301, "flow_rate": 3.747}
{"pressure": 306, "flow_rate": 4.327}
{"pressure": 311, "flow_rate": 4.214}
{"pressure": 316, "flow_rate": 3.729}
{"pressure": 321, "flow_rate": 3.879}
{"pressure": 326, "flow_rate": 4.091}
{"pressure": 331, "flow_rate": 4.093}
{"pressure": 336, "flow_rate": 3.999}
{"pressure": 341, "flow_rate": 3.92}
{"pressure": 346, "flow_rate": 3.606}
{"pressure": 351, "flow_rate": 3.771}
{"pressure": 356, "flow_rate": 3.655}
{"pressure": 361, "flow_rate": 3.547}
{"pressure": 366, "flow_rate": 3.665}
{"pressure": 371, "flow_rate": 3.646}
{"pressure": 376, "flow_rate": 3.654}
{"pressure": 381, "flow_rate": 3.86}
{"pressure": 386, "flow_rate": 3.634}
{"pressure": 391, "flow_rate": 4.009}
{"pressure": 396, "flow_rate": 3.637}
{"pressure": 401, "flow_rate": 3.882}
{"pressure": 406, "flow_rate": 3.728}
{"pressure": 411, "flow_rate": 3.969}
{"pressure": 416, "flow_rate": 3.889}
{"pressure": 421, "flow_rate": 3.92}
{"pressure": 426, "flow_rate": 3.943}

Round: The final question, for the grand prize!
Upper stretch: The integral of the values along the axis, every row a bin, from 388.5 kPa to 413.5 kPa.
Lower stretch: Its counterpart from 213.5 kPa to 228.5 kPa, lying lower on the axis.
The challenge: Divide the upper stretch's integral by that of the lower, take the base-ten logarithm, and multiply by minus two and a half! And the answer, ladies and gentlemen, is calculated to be -0.4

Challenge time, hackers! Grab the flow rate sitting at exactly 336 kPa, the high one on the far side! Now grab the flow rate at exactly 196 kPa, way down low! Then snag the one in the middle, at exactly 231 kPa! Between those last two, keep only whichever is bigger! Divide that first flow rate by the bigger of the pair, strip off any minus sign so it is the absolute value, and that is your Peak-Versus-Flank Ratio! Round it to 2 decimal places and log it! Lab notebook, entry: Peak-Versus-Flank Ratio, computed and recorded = 0.96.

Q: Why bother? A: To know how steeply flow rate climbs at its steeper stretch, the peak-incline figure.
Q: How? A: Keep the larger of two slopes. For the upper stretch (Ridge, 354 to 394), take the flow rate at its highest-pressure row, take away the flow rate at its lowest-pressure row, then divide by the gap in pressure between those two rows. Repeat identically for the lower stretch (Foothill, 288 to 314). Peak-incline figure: 0.010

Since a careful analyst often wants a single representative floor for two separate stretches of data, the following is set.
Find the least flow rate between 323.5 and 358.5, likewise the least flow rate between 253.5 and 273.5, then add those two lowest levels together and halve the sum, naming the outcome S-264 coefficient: 3.60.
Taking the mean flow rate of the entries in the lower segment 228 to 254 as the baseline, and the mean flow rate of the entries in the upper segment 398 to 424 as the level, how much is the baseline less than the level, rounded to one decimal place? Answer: 0.0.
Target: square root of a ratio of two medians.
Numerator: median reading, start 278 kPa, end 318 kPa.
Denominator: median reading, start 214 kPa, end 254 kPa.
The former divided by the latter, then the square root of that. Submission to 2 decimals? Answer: 1.01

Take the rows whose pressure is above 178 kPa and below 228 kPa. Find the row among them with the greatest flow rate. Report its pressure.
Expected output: 206 kPa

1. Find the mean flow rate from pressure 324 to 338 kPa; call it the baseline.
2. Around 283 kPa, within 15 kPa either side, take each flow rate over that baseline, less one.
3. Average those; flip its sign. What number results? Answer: 0.00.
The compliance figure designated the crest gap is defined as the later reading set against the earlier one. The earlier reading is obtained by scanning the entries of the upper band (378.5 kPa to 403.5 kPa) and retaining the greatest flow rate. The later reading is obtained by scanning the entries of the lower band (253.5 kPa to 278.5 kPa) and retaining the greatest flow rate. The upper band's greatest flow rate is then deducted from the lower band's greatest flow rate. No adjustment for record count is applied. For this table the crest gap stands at 0.39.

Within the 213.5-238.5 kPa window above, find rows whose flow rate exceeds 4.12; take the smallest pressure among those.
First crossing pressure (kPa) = 216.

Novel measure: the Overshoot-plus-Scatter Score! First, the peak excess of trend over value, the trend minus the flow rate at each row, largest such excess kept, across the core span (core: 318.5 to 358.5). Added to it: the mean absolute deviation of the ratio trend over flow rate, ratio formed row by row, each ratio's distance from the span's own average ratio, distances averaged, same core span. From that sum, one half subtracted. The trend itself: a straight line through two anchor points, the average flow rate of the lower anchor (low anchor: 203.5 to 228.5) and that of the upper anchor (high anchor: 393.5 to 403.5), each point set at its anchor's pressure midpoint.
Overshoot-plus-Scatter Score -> -0.160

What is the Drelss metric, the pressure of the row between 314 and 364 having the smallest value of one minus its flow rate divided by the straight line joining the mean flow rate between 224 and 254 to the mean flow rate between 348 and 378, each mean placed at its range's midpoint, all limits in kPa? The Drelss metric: 331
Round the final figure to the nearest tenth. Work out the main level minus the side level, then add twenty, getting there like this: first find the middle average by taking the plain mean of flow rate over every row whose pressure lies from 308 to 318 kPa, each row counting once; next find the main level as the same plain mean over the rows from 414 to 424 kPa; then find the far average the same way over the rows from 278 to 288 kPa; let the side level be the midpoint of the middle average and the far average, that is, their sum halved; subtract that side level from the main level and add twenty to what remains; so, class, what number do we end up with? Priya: 19.9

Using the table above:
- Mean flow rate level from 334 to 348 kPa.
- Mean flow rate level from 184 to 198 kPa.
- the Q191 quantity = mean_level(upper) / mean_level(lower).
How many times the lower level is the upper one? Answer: 0.916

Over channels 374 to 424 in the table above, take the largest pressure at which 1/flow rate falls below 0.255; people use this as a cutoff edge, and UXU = 411 kPa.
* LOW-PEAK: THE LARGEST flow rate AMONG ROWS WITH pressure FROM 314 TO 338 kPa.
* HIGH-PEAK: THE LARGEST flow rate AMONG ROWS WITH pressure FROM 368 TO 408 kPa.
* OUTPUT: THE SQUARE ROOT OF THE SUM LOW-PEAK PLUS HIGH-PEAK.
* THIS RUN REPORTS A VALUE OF 2.85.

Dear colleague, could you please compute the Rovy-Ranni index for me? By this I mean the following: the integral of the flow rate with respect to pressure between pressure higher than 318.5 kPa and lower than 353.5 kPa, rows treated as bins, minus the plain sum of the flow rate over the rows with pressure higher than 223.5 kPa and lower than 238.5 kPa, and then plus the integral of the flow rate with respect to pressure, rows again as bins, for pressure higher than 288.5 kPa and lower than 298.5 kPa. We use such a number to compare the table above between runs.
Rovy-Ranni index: 165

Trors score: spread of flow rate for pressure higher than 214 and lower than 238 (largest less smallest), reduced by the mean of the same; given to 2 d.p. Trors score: -3.57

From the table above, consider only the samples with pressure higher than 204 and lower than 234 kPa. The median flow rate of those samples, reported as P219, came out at 4.22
